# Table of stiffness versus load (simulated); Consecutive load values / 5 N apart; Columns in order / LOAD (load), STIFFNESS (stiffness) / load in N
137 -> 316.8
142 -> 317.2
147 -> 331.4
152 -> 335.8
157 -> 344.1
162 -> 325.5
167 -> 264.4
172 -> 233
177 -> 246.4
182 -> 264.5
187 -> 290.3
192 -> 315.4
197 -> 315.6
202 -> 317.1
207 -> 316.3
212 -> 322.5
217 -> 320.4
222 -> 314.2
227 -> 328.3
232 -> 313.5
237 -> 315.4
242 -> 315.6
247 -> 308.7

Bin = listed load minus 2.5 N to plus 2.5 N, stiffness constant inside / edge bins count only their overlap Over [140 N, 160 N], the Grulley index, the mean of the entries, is 332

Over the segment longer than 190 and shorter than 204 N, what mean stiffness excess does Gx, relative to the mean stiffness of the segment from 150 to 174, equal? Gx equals 15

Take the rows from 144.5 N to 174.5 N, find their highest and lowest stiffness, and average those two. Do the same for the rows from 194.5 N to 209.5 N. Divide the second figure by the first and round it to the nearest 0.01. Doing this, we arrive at 1.10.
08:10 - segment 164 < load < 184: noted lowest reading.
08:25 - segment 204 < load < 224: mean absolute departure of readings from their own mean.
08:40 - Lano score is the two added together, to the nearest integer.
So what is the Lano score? 236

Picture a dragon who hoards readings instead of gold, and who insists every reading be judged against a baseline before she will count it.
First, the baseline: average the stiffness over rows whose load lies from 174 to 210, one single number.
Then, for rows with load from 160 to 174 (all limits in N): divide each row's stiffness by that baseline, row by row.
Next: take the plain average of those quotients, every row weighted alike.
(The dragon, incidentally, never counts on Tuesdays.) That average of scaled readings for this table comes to 0.93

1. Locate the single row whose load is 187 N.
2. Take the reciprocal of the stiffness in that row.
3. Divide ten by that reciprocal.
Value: 2903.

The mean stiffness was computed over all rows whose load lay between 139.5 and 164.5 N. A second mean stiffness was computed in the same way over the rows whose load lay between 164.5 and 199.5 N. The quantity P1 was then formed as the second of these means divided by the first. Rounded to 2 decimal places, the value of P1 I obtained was 0.83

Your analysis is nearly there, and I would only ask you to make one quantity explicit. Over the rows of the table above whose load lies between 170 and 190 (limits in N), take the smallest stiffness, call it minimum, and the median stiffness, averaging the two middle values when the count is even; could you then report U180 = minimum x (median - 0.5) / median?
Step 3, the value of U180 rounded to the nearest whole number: 233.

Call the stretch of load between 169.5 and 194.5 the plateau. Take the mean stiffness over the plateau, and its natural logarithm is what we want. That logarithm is 5.60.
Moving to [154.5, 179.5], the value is 5.64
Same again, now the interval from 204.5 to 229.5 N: 5.77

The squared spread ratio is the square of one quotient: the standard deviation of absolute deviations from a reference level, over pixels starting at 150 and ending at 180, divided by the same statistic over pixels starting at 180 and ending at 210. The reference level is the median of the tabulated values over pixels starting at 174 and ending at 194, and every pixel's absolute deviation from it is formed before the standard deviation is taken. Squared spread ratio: 2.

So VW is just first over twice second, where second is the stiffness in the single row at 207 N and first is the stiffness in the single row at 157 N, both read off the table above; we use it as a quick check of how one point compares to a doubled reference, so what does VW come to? 0.544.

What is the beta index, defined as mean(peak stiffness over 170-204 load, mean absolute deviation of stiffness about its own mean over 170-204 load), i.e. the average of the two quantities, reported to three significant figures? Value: 174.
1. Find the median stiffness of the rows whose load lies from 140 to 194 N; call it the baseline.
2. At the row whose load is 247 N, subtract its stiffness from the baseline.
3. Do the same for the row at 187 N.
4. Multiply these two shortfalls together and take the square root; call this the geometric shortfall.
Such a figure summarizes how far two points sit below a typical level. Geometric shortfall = 13.0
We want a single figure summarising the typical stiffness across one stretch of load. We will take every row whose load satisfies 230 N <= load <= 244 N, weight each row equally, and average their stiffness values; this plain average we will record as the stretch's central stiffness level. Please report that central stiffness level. 315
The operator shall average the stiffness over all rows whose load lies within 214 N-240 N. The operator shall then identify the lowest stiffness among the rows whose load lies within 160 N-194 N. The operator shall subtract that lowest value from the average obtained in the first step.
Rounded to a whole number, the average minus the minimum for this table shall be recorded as 85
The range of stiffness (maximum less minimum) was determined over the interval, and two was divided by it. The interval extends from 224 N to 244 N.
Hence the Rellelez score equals 0.14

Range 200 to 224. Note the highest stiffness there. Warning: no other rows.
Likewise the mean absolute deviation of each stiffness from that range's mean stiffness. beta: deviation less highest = -320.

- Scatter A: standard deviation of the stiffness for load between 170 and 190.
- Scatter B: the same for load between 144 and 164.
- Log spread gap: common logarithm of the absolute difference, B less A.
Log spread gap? 1.2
